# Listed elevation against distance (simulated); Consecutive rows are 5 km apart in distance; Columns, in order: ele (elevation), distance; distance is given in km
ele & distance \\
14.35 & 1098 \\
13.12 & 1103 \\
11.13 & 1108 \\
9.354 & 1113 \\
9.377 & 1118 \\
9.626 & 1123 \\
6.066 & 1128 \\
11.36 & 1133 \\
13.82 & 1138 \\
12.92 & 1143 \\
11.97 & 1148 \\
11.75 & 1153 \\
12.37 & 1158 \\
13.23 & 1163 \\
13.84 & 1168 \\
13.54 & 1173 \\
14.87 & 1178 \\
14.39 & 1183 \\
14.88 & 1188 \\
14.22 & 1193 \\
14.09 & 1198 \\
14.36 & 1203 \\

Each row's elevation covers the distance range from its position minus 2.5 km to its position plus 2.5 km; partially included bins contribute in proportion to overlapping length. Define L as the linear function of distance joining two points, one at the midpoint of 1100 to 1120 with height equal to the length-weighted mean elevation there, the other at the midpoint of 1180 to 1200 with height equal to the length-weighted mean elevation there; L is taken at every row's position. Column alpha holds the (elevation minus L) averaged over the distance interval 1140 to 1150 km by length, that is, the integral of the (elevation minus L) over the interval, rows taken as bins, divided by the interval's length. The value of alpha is 0.1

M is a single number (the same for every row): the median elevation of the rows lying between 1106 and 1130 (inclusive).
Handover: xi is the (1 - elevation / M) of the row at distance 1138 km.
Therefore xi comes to -0.47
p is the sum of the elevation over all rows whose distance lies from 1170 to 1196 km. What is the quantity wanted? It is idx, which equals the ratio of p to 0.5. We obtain 144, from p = 72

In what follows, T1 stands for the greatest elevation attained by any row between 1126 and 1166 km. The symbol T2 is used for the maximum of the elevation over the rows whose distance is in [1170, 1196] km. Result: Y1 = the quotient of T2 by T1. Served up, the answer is 1.08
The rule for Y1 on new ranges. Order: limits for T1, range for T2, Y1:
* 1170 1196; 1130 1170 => 0.93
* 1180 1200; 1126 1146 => 0.93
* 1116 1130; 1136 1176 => 1.44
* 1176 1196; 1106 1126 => 0.75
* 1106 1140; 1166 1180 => 1.08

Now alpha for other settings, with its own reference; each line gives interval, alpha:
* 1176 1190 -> 0.6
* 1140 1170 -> -0.2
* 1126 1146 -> -0.8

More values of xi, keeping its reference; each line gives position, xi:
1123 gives -0.03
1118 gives 0.00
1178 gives -0.59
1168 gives -0.48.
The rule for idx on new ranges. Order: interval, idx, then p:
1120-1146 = 108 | 54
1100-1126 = 105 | 53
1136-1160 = 126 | 63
